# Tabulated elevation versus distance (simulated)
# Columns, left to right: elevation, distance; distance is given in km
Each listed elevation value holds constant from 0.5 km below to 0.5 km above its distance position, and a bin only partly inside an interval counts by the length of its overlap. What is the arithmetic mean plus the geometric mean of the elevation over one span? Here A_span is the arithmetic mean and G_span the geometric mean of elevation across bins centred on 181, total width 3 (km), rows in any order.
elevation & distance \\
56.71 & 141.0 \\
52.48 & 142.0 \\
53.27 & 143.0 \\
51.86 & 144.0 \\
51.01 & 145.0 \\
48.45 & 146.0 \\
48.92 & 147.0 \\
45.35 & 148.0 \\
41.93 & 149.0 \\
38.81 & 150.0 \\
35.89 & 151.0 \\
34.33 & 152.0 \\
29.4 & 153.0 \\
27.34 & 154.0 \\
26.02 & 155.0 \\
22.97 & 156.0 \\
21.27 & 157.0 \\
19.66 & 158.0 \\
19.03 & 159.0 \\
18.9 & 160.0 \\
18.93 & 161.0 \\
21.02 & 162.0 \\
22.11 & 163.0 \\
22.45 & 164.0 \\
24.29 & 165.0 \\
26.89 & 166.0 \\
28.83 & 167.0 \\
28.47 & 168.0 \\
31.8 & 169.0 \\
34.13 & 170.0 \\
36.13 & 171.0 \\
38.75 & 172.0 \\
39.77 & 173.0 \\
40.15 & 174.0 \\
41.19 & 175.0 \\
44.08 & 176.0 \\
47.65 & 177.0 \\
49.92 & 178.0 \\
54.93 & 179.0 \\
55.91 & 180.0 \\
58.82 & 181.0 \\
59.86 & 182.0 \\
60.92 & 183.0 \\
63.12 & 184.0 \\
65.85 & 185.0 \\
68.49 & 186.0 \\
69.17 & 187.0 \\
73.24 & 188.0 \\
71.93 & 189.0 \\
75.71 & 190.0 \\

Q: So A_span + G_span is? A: 116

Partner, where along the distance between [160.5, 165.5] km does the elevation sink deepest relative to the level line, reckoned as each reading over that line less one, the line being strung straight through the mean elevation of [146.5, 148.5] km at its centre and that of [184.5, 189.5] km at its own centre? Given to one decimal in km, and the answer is 161.0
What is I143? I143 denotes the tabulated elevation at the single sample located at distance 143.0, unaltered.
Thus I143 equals 53.27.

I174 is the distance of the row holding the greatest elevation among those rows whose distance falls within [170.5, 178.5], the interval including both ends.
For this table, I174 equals 178.0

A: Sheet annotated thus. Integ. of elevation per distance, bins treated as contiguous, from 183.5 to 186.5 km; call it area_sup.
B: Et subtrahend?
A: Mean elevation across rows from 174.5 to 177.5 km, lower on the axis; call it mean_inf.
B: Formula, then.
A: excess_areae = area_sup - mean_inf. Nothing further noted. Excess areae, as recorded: 153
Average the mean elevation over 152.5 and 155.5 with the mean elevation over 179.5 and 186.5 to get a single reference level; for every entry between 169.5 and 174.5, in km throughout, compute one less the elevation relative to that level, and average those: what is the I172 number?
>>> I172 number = 0.16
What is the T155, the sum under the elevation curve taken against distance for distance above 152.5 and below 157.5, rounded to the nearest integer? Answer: 127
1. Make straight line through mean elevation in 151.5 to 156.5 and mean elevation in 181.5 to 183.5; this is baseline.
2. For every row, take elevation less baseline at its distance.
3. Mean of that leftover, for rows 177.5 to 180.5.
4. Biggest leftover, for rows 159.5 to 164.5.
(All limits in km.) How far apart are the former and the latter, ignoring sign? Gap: 13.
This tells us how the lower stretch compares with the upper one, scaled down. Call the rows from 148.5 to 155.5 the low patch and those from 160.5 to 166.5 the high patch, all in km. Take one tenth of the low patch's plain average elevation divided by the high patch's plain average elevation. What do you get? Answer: 0.15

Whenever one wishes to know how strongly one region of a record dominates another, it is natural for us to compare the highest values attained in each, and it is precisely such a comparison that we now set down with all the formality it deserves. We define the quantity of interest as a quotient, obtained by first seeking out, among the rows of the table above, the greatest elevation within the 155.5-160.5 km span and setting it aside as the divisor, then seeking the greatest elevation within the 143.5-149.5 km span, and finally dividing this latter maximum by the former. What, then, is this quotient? 2.3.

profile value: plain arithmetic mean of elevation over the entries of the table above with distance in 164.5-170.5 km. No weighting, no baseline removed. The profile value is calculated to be 29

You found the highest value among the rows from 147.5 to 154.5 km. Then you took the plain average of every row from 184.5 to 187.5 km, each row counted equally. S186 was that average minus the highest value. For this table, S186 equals 22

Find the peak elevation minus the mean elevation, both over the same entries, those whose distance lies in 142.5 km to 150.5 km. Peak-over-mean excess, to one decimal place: 5.8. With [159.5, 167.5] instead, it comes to 5.9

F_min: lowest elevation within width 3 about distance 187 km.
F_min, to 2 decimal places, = 68.49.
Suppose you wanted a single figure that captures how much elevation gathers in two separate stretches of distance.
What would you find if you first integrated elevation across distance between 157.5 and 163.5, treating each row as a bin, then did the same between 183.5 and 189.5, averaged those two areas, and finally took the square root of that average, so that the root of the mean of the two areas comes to 16.3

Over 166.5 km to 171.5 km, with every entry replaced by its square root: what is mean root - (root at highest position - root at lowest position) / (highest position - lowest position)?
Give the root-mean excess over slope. 5.5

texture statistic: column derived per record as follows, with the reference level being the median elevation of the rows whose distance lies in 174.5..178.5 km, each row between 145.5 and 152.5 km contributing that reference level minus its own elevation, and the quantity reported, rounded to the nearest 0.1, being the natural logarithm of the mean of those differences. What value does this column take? 1.4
